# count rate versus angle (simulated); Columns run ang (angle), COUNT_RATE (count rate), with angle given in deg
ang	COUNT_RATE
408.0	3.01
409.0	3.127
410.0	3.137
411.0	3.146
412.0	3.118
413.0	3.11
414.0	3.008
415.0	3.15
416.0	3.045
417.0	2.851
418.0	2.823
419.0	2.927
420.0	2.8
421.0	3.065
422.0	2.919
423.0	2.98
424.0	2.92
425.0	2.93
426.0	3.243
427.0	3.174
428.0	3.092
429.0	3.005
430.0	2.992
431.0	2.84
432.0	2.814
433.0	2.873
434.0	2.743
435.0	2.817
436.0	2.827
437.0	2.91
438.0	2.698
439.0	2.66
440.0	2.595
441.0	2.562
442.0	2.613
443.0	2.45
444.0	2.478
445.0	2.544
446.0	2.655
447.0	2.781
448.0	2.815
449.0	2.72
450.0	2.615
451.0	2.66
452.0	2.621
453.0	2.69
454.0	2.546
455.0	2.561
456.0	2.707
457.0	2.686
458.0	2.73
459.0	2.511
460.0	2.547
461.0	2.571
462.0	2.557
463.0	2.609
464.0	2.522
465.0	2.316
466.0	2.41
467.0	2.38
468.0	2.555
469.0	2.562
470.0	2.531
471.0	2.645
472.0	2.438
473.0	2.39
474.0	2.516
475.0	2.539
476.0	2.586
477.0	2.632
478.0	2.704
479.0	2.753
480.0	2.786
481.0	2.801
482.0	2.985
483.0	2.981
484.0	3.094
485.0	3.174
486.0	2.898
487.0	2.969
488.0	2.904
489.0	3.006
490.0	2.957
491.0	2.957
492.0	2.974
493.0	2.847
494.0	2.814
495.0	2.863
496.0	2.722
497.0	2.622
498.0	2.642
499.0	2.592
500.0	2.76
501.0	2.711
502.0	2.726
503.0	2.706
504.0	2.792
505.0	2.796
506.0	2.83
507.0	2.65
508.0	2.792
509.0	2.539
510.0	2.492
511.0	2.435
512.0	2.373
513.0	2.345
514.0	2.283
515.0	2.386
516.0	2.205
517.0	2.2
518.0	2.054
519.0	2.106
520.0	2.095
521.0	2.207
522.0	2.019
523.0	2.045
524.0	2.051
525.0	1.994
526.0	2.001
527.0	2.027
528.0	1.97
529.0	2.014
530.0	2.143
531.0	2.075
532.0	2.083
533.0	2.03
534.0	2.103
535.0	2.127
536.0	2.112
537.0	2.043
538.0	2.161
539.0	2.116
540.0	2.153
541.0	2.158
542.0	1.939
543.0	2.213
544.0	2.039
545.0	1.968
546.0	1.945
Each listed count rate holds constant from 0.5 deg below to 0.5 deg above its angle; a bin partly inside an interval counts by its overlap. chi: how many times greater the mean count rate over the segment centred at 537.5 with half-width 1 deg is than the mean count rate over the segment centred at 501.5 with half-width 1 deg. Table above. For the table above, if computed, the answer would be 0.77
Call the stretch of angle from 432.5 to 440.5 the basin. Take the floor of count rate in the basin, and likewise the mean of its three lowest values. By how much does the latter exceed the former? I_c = 0.056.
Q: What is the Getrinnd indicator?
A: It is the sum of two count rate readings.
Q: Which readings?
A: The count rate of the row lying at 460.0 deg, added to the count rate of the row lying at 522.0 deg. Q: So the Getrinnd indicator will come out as 4.57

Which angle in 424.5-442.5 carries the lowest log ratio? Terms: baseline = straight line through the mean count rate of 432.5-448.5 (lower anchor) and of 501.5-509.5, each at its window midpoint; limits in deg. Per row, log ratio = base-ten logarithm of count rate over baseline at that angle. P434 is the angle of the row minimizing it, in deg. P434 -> 441.0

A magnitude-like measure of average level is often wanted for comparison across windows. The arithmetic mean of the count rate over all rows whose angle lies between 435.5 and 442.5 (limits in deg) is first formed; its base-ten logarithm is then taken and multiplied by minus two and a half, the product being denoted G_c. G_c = -1.08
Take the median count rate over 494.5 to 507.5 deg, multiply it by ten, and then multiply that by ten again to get 272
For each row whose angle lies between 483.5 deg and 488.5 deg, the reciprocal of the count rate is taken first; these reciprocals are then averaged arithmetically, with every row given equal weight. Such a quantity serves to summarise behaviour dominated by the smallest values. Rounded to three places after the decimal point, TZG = 0.333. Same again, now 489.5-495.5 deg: 0.345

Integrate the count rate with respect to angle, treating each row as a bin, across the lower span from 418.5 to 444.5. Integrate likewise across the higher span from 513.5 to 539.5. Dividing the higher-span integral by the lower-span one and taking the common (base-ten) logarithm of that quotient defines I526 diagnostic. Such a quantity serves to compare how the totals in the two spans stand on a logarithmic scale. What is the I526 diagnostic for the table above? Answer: -0.13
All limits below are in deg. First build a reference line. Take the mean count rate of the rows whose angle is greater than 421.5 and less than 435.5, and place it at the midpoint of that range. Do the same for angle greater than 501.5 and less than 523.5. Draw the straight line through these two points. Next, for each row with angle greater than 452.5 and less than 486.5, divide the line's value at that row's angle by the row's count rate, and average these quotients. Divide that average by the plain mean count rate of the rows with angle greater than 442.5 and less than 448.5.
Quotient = 0.39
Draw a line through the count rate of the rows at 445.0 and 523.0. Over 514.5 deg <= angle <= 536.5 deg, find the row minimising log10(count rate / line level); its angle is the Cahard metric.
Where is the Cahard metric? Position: 528.0 deg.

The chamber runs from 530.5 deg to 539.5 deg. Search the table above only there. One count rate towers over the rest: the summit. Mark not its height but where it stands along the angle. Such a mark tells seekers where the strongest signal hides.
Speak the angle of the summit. 538.0 deg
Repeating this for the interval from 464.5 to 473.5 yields 471.0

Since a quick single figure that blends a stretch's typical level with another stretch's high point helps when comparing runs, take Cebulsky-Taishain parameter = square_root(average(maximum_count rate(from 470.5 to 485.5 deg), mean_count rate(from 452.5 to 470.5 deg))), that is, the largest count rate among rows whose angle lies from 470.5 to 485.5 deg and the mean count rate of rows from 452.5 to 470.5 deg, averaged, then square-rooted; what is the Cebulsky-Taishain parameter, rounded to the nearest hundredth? 1.69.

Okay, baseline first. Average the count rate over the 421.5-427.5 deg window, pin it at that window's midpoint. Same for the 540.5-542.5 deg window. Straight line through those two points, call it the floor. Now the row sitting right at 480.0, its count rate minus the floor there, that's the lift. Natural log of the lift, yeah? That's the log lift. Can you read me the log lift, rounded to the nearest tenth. -1.5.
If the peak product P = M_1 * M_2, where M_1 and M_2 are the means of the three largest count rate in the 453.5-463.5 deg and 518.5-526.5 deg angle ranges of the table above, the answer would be 5.8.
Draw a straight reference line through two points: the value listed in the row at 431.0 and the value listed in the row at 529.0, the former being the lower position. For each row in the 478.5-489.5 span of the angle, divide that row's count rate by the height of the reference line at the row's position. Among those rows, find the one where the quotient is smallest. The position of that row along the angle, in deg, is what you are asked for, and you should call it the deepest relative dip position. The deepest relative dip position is 479.0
